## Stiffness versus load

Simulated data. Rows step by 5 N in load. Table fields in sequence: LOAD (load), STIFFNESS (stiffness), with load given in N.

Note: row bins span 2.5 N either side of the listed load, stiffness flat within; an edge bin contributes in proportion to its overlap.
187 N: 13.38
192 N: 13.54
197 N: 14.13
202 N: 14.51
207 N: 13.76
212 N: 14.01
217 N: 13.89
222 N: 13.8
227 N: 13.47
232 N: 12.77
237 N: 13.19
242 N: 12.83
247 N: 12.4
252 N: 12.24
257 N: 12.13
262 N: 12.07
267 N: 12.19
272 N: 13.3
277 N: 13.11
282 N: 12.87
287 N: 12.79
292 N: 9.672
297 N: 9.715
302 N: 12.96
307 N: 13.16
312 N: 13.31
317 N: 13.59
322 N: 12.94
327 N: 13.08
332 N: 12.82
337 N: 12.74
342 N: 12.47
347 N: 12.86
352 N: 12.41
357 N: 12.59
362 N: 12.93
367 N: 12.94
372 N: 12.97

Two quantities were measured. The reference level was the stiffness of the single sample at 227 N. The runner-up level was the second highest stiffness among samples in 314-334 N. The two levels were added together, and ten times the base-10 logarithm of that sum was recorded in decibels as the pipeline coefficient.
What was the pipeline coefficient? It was 14.2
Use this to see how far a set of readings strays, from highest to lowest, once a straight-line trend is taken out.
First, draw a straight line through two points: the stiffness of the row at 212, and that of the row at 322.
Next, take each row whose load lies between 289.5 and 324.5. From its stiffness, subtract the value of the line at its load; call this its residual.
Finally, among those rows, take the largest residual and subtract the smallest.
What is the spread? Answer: 4.2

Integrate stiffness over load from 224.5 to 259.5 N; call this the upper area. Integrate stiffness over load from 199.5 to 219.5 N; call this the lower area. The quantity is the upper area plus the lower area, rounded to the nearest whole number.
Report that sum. 726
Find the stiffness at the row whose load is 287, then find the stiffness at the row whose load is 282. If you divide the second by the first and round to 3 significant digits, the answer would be 1.01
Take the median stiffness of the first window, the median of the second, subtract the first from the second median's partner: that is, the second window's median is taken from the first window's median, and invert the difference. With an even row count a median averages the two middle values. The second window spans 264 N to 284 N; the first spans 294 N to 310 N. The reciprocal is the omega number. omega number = -33.3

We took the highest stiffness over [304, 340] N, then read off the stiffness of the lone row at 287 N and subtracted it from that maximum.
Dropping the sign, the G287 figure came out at 0.80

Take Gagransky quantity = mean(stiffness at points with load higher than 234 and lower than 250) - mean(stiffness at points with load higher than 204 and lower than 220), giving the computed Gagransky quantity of -1.1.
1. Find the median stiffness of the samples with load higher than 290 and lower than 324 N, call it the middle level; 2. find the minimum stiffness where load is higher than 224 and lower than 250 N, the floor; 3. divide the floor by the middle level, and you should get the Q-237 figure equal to 0.96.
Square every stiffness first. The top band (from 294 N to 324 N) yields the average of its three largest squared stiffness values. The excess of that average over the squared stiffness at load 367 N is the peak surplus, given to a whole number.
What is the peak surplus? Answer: 11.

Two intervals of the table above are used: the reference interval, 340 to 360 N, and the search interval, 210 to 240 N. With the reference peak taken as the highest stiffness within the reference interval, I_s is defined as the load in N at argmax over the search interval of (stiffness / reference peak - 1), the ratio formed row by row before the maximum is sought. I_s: 212 N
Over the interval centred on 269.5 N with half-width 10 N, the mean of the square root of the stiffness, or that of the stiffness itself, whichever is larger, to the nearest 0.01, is 12.67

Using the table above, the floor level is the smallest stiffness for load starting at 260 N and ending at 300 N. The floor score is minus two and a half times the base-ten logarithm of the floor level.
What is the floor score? -2.46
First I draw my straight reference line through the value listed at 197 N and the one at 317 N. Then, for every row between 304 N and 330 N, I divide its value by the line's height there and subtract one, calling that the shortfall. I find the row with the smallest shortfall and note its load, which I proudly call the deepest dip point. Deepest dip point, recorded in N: 322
